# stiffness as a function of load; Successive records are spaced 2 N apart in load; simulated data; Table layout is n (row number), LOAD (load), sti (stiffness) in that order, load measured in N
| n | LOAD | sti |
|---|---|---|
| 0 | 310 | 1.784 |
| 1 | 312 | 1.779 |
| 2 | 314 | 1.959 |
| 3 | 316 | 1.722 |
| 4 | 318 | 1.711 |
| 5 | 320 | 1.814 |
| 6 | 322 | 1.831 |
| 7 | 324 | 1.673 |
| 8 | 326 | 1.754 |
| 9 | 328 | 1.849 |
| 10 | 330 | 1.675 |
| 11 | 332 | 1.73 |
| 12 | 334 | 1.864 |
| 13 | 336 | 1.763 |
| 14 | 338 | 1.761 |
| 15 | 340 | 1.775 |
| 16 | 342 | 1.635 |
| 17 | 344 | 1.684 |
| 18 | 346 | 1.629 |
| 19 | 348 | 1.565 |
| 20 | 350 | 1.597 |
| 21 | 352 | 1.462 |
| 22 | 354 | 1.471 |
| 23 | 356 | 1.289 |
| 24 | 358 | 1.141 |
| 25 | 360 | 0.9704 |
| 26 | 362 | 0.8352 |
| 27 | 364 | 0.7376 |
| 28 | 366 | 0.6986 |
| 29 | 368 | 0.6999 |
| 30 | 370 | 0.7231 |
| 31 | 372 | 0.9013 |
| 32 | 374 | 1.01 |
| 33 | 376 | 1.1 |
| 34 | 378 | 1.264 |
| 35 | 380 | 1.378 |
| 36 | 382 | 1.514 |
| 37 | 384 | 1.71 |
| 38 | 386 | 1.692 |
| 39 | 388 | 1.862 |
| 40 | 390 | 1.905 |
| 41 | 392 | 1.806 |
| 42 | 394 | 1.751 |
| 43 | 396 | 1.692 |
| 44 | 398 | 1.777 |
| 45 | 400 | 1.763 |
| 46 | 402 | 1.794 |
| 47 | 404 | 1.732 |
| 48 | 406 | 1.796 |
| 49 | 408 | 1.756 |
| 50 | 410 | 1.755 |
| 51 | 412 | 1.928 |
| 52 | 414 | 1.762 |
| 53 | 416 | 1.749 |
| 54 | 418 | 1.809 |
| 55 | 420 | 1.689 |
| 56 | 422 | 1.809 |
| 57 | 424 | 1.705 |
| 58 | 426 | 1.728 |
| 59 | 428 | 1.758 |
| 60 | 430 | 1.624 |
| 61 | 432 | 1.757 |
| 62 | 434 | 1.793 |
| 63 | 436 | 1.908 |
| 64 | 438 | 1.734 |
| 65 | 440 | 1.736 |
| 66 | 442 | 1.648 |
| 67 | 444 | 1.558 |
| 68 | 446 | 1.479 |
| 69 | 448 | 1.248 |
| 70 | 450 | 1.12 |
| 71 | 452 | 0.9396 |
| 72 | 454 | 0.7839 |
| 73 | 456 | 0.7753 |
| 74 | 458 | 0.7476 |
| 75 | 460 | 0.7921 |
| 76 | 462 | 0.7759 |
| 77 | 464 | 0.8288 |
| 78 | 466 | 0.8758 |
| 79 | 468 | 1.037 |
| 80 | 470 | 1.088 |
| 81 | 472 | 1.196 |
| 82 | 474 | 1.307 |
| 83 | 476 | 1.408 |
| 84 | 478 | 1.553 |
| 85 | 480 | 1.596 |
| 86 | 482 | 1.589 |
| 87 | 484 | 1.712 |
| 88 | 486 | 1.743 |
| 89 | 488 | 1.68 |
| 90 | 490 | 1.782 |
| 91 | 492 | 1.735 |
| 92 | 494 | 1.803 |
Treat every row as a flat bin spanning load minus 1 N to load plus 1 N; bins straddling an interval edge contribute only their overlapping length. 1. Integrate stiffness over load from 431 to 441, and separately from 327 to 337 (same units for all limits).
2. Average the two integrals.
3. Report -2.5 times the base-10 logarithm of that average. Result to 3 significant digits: -3.13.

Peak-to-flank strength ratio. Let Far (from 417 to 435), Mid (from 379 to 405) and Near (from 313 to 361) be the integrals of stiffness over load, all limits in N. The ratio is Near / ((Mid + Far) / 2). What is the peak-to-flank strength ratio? 2.1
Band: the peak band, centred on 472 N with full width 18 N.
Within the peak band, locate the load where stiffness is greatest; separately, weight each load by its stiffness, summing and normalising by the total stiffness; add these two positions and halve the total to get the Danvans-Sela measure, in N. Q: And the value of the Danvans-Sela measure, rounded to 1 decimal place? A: 476.6 N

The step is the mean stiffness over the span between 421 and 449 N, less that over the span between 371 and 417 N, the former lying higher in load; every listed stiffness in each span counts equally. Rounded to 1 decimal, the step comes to 0.1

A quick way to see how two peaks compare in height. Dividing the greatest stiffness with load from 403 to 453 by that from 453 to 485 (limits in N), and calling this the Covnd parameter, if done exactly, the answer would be 1.13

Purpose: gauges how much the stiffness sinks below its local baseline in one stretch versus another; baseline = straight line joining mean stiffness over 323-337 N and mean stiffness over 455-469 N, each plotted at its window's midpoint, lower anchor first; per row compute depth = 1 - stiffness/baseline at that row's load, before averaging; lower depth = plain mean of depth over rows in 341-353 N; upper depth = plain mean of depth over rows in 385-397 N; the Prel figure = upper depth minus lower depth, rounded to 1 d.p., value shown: -0.4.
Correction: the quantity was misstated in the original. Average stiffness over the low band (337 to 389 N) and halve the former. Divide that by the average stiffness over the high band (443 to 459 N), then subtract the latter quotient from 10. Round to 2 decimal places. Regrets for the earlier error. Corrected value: 9.39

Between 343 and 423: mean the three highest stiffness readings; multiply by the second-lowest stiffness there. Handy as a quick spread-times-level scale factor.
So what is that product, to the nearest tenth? 1.3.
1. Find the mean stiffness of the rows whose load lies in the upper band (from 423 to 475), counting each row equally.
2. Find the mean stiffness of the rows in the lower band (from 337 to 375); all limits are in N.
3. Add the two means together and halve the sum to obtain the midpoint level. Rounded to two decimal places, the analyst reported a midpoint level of 1.27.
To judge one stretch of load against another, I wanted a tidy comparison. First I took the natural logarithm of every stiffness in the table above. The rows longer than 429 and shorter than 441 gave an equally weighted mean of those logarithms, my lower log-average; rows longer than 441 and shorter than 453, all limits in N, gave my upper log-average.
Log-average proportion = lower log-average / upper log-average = 2.1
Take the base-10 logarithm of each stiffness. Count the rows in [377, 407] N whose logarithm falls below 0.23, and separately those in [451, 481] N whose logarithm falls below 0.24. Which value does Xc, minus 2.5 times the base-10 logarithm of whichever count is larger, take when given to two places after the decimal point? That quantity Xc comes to -2.94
